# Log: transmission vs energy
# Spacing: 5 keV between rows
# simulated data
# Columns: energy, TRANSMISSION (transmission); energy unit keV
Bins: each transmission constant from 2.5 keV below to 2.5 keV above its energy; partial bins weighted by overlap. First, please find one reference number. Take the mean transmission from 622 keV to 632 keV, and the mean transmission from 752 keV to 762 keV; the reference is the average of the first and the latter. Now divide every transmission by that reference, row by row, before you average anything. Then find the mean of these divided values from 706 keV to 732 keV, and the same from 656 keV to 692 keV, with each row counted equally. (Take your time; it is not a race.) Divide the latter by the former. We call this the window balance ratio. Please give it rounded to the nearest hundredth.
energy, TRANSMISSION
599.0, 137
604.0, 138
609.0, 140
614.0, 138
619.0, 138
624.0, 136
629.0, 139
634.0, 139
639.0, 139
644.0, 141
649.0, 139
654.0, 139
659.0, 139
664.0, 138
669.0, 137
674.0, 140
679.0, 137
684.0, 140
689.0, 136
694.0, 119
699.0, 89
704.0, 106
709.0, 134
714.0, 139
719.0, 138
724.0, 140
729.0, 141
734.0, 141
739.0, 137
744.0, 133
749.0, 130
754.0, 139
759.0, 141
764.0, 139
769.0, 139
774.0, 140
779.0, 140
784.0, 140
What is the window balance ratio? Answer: 1.00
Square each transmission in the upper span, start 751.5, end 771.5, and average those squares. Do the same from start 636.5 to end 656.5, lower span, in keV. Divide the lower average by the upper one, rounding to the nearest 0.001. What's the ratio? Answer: 1.000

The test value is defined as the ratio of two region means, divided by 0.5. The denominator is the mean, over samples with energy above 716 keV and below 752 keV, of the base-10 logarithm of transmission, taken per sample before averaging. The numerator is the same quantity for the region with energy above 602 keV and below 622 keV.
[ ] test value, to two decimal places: 2.00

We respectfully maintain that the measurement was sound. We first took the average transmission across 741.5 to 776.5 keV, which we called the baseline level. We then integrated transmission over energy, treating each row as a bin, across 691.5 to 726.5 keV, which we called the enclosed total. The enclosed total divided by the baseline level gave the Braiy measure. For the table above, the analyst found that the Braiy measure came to 31.5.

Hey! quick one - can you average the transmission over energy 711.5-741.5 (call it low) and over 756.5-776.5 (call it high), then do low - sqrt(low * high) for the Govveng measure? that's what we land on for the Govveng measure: -0.2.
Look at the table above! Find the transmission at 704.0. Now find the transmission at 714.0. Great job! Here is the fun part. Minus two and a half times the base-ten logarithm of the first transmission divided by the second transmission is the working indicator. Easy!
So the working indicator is 0.29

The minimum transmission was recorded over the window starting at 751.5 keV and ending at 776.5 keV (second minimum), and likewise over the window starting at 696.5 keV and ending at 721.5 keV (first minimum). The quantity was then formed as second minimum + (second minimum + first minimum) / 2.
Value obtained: 253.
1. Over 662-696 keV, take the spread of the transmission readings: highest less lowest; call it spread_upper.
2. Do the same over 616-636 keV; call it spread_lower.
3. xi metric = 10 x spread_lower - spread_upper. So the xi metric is 9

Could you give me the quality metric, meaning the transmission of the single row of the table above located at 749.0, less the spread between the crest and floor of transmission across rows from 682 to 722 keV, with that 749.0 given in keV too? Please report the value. 79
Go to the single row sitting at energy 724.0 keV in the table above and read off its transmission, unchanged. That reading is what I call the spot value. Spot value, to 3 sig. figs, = 140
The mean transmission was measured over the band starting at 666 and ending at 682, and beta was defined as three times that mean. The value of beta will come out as 414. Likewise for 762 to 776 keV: 418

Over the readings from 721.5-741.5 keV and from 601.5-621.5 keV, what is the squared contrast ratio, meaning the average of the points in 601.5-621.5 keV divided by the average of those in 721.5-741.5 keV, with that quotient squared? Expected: 0.98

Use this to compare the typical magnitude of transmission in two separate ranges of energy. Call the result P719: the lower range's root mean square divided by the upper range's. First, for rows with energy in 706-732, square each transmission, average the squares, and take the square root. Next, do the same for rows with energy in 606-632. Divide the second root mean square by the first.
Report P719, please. 1.00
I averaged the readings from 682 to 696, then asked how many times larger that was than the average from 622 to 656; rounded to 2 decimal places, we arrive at 0.95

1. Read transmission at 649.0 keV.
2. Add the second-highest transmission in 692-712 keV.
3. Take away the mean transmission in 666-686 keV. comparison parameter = 120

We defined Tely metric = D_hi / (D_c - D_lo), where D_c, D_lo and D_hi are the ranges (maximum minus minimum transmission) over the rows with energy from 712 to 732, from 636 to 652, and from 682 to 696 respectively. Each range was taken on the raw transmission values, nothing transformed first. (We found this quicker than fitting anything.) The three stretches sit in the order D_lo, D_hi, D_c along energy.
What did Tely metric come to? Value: 21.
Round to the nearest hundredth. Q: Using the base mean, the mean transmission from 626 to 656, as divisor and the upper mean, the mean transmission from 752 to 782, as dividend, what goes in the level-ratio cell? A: 1.00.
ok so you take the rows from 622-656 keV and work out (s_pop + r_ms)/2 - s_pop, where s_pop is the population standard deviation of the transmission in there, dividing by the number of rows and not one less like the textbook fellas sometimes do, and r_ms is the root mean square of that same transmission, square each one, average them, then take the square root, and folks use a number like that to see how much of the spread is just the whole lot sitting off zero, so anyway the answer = 68.8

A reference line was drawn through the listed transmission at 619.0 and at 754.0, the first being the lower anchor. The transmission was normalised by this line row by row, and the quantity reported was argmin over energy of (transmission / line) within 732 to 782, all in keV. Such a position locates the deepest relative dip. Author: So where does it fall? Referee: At 749.0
